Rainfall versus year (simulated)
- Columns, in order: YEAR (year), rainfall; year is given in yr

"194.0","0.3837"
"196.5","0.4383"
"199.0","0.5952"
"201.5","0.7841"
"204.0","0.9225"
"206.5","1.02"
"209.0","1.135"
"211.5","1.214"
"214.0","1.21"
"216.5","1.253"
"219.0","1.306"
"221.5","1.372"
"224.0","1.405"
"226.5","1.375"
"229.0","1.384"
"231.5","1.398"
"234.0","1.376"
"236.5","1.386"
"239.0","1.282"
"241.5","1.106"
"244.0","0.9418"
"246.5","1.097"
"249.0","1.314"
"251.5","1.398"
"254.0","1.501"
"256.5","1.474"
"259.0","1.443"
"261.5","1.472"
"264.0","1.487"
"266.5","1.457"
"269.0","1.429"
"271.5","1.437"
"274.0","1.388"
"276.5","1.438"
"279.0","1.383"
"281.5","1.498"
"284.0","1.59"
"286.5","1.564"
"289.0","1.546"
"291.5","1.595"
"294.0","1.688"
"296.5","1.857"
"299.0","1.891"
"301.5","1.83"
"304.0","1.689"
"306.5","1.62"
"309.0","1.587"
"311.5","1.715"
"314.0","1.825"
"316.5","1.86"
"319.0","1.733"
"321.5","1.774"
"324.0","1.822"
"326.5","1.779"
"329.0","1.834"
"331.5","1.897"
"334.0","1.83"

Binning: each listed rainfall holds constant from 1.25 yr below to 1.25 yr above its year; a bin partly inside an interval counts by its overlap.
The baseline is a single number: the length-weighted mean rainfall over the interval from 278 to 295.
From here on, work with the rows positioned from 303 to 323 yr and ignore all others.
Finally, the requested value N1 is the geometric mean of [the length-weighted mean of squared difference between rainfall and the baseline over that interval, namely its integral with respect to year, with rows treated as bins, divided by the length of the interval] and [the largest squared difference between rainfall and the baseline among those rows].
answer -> 0.060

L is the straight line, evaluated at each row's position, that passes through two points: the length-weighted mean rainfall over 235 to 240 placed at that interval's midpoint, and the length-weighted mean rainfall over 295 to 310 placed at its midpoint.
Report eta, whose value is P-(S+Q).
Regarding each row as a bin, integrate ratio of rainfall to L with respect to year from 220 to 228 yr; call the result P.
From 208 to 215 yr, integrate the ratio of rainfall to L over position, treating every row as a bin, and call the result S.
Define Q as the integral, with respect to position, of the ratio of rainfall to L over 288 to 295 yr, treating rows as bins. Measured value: -4.97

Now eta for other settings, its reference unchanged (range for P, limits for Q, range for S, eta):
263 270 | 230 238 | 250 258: -9.75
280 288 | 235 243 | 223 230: -7.51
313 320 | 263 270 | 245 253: -6.99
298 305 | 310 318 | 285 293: -8.18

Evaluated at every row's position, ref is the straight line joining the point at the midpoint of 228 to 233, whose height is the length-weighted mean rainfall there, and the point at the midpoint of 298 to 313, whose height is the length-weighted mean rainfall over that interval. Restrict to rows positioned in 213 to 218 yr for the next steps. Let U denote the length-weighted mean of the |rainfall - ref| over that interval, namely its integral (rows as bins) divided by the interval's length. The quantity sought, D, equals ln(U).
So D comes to -2.4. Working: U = 0.088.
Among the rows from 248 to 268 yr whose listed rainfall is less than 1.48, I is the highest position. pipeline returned 266.5 yr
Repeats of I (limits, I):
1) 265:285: 279.0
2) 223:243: 241.5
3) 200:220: 219.0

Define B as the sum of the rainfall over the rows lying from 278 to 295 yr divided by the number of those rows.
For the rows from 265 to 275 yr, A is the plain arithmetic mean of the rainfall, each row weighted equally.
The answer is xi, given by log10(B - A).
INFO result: -0.91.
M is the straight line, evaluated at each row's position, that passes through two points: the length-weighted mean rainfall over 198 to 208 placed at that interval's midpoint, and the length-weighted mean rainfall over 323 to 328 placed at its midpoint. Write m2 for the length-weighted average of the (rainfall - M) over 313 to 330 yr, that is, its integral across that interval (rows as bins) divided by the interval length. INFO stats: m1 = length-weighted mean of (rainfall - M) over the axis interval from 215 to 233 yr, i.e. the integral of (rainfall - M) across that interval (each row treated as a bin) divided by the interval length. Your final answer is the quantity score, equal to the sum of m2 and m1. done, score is 0.38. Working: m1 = 0.35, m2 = 0.0333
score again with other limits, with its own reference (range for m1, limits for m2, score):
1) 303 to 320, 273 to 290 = 0.06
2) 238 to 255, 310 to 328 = 0.08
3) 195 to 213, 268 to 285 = 0.05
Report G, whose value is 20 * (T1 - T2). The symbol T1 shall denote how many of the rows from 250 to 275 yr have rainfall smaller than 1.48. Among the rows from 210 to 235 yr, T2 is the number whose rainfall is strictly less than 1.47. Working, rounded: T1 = 8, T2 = 10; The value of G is -40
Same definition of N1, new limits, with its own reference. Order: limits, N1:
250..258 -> 0.017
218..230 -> 0.046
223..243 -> 0.108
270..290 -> 0.018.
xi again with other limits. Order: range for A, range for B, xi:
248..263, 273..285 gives -1.59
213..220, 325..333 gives -0.24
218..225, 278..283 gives -1.10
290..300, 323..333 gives -1.12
